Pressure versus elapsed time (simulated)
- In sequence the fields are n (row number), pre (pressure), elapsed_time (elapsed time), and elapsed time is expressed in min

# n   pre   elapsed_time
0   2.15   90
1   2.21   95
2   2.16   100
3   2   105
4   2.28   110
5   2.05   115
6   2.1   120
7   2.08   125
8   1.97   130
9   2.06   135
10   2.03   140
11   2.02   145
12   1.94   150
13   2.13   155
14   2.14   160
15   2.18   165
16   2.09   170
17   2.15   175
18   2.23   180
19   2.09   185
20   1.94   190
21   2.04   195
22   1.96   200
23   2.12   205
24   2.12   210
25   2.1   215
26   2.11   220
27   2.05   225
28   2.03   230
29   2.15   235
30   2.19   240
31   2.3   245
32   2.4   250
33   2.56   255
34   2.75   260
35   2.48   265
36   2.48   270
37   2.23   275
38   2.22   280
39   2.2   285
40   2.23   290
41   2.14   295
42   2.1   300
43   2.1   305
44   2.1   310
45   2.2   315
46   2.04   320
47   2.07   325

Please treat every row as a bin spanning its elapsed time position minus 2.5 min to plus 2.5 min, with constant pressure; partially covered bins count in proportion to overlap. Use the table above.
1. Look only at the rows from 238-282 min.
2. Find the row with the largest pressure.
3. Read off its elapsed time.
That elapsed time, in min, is 260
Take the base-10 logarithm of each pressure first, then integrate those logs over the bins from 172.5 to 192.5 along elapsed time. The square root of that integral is 2.54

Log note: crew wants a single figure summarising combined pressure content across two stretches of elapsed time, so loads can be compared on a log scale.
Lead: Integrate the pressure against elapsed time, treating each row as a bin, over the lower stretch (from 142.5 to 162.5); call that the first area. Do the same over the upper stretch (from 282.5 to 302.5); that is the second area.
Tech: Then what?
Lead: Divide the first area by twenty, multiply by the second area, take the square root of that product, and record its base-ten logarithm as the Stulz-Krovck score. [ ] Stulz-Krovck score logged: 0.98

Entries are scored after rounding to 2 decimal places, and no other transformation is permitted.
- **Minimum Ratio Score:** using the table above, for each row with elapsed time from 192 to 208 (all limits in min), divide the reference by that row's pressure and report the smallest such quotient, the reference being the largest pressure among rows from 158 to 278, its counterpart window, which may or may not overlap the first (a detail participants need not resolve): 1.30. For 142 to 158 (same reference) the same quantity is 1.29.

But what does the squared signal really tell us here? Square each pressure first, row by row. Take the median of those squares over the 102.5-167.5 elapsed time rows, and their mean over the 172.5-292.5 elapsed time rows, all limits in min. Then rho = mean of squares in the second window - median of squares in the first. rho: 0.69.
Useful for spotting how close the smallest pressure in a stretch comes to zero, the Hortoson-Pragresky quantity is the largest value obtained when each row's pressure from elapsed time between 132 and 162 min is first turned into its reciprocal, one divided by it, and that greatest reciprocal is 0.52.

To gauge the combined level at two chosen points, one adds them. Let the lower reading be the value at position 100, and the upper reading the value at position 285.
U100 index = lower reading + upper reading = 4.36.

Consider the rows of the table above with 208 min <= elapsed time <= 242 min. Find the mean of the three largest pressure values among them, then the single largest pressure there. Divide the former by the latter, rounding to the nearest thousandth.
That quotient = 0.983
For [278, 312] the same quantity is 0.994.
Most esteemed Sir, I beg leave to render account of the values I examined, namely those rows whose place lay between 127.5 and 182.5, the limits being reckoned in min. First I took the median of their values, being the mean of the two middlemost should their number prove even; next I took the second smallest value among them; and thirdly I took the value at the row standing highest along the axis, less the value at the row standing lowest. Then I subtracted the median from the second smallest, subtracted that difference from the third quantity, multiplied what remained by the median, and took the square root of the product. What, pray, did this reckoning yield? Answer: 0.89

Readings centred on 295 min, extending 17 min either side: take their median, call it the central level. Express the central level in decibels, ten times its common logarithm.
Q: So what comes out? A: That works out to 3.30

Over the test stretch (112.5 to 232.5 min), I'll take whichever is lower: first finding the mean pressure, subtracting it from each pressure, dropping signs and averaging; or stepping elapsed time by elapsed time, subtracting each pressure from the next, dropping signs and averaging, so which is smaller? 0.059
